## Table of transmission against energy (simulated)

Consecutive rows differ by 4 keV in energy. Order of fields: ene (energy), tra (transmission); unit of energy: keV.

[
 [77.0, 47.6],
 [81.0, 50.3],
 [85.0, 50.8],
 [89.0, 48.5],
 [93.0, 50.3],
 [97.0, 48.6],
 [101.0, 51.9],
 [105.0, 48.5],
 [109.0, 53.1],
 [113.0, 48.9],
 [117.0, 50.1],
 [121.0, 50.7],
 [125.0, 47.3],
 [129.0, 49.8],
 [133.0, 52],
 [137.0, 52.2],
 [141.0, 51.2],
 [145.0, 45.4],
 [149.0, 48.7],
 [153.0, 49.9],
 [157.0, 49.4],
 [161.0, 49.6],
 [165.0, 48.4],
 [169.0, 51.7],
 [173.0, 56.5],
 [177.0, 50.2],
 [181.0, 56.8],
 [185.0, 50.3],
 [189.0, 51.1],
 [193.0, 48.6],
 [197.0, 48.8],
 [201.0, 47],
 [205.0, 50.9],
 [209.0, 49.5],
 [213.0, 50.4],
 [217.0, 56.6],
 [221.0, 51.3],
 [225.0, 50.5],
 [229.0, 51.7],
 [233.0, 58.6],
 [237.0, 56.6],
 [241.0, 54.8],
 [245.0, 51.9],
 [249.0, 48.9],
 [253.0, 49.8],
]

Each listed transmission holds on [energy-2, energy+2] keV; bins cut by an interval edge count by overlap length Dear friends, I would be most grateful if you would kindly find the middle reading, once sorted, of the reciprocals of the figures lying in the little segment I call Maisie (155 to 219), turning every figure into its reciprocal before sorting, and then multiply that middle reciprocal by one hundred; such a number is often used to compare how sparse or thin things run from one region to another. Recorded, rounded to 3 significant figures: 1.99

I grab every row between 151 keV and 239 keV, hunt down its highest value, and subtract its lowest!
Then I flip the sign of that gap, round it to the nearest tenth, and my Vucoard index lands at -11.6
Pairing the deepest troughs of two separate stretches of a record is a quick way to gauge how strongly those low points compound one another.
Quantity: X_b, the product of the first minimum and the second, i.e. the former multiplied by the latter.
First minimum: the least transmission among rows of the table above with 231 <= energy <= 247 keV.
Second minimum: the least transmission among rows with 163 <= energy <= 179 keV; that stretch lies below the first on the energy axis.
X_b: 2512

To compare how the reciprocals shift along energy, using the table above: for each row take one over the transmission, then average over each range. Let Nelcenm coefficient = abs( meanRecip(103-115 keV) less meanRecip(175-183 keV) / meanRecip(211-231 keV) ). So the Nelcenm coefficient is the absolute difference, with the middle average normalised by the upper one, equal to 0.96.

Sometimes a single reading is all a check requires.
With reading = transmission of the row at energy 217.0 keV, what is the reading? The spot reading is 56.6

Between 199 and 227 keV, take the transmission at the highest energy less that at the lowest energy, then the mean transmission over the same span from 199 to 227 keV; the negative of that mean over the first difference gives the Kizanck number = -15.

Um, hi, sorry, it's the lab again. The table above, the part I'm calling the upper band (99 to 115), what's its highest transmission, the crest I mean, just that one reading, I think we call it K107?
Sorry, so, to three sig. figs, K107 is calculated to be 53.1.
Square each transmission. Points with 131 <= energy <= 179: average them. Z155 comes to 2550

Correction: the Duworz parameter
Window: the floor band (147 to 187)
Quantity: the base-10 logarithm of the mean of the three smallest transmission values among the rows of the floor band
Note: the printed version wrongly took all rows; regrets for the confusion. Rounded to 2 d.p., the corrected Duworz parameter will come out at 1.69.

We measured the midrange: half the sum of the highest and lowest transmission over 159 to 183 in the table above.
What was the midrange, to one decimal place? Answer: 52.6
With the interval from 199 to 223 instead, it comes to 51.8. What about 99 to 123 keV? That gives 50.8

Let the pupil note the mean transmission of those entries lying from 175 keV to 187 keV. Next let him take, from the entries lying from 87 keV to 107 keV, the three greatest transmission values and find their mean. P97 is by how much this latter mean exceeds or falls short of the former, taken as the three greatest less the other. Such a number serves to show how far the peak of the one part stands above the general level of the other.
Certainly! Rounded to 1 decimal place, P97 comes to -2.2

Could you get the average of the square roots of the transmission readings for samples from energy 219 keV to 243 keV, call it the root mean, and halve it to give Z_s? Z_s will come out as 3.67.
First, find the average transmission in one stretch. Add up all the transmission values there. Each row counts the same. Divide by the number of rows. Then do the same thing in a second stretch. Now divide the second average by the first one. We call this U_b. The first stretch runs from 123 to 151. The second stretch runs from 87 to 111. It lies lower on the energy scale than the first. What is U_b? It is 1.013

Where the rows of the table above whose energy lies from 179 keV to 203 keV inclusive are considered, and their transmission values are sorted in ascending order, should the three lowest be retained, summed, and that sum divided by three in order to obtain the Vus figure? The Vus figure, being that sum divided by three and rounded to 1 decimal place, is 48.1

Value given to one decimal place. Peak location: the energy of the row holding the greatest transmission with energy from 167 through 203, 181.0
